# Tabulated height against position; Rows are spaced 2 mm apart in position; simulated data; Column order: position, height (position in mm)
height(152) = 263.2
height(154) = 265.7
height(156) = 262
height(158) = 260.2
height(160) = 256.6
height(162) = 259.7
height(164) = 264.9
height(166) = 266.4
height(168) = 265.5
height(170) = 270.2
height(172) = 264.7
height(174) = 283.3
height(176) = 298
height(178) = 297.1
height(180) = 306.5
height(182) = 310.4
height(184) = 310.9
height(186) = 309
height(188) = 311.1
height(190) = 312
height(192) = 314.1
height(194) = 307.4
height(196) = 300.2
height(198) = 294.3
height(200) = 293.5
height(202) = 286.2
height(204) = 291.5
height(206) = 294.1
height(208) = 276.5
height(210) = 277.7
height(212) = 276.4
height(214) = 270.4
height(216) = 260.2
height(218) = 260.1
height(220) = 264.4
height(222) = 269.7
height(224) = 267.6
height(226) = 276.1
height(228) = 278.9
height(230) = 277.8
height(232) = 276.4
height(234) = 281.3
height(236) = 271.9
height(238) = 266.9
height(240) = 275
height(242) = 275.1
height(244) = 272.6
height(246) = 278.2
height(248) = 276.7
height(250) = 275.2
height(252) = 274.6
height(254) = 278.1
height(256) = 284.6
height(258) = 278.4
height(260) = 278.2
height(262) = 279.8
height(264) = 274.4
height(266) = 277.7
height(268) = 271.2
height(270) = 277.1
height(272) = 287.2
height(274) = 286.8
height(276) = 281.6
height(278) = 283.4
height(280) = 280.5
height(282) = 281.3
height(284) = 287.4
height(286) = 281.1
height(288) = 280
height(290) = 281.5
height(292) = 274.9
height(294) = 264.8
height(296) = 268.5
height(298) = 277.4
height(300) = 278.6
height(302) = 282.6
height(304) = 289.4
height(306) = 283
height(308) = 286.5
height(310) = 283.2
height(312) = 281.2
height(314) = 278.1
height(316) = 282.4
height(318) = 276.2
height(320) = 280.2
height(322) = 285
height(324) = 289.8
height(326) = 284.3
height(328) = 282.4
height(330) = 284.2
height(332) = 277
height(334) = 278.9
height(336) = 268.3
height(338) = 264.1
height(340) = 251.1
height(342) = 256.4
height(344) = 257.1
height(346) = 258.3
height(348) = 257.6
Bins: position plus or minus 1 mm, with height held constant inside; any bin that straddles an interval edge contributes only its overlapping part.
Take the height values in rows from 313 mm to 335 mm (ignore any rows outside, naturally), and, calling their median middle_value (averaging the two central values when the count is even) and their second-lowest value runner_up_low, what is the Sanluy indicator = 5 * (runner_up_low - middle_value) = -27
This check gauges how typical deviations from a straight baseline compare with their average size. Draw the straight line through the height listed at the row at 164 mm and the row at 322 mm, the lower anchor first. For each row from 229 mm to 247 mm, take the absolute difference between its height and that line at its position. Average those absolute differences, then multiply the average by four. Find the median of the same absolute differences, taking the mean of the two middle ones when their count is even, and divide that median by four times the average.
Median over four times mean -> 0.21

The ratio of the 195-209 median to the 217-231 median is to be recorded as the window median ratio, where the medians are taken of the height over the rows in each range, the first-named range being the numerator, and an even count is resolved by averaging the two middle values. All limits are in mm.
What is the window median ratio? 1.09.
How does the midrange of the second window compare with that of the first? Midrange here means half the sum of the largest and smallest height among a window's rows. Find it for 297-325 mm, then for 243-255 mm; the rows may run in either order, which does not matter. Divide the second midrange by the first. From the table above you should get 0.97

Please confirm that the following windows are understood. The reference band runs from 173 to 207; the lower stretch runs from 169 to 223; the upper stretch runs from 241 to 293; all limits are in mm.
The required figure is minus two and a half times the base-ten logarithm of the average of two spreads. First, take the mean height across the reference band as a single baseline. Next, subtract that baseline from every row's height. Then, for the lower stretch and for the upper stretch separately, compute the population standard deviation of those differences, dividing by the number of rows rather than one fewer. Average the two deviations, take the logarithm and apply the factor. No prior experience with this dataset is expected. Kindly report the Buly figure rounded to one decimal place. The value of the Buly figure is -2.6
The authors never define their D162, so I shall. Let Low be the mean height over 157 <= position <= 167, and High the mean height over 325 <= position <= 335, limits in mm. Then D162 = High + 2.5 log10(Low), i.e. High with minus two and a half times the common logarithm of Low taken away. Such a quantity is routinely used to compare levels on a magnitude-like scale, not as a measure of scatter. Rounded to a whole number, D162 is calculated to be 287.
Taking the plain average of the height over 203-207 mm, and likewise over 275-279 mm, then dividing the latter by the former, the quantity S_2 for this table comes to 0.96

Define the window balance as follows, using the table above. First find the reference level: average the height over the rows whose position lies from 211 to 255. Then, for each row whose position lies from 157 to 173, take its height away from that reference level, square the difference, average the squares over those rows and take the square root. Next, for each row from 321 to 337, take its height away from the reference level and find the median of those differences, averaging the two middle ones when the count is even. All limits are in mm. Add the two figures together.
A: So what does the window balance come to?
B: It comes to 0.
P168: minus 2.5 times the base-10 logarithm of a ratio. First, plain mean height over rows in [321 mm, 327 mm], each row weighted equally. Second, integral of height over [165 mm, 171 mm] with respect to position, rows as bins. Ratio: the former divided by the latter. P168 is 1.87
